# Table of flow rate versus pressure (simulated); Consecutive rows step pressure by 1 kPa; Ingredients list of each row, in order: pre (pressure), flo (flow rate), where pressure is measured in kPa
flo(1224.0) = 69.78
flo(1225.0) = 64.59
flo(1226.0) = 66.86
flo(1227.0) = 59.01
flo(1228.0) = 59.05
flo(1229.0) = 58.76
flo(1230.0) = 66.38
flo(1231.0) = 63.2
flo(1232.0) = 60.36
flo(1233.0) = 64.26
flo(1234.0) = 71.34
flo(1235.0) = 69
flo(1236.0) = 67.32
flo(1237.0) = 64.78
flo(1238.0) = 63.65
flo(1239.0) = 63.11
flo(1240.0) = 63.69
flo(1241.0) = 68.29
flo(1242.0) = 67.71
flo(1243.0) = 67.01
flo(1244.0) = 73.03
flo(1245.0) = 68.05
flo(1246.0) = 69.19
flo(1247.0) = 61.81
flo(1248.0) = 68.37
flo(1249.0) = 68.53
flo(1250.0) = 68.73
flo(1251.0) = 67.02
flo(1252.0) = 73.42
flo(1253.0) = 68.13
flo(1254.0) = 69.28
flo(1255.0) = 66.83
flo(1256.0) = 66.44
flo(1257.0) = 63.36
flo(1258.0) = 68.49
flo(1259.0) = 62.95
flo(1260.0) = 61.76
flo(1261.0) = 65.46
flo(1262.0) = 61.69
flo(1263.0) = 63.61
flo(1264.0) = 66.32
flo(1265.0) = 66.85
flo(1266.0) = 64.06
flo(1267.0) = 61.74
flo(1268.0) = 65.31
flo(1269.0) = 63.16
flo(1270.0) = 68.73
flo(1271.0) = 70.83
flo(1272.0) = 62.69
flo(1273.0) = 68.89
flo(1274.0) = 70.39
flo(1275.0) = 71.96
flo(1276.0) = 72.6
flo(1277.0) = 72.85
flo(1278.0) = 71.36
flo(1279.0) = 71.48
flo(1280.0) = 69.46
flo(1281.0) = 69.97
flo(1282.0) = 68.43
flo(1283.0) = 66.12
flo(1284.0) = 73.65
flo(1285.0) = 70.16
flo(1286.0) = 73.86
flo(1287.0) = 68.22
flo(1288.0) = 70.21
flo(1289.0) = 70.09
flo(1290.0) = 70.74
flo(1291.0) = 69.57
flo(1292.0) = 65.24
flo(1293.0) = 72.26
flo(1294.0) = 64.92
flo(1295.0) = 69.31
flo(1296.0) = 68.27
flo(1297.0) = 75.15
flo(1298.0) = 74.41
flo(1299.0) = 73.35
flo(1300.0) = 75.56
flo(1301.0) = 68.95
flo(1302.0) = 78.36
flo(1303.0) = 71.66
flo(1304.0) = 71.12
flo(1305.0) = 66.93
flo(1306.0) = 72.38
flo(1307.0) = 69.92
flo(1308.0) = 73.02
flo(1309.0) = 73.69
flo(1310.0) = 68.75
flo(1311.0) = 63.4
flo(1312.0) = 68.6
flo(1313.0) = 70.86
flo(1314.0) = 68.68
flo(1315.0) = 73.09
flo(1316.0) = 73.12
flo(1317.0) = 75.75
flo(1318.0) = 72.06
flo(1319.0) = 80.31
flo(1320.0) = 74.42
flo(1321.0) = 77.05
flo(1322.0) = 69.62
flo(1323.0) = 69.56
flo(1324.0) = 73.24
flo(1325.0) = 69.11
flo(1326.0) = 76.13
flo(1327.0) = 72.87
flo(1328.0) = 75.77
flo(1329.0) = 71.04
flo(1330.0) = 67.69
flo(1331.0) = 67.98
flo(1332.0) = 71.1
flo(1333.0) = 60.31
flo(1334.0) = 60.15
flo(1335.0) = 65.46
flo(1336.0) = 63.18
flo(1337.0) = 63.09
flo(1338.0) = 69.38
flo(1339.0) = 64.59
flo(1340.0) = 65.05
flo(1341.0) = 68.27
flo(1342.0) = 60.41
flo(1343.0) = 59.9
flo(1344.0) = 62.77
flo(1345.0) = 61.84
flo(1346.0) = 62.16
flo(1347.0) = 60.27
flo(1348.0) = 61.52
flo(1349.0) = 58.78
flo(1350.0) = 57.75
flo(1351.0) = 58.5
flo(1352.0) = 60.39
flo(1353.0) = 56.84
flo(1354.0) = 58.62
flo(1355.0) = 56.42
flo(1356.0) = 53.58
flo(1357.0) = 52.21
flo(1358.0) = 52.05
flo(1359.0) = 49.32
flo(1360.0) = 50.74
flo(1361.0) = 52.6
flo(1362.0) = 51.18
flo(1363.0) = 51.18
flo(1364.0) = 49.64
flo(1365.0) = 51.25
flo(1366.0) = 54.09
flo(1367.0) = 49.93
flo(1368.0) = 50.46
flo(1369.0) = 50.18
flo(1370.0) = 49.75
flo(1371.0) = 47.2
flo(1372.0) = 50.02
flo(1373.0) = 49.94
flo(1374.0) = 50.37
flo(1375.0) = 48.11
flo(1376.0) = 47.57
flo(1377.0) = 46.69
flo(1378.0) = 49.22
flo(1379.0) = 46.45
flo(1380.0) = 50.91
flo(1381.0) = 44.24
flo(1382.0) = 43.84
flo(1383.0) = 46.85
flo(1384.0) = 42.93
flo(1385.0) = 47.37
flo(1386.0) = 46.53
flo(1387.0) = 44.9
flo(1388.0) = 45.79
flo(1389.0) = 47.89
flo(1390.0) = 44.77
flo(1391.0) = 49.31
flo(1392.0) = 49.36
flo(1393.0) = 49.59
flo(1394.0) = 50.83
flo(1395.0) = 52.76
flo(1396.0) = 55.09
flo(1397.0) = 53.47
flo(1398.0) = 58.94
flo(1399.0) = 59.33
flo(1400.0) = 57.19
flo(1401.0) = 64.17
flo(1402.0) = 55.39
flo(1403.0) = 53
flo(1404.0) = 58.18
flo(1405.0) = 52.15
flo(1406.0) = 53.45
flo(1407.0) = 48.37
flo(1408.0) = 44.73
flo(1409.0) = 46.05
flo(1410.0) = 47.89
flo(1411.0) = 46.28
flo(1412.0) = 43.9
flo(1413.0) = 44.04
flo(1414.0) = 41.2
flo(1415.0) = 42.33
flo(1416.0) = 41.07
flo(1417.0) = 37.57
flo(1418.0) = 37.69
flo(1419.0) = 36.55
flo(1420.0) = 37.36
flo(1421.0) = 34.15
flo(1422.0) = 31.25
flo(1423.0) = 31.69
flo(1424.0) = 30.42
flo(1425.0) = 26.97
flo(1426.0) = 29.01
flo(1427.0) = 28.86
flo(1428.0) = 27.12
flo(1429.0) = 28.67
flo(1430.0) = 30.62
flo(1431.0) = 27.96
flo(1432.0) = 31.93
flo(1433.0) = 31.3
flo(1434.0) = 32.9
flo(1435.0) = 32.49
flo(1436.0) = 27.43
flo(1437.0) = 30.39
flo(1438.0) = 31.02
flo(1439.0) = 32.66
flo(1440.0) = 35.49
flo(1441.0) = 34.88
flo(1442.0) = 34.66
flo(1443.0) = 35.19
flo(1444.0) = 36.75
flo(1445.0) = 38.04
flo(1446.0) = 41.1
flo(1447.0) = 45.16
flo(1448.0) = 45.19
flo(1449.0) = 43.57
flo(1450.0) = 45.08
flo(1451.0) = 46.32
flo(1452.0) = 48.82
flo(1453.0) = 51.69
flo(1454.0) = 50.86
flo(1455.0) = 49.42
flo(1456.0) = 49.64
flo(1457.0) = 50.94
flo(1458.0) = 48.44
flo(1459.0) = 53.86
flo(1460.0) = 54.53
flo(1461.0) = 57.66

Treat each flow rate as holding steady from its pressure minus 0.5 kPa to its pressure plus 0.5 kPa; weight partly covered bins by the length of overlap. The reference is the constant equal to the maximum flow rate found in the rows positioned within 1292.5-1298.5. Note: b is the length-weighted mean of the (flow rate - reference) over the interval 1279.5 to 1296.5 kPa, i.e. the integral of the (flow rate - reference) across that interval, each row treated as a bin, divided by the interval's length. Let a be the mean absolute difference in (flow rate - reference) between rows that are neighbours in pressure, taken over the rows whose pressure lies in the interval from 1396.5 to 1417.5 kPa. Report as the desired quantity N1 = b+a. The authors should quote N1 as -3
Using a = 3.17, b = -6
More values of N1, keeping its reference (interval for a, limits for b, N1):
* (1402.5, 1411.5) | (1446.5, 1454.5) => -25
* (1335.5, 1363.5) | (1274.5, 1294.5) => -3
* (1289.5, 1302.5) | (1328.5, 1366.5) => -11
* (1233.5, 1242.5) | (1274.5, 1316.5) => -3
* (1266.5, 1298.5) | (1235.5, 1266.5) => -6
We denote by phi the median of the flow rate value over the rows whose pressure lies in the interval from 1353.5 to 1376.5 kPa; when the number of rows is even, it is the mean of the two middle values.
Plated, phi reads 50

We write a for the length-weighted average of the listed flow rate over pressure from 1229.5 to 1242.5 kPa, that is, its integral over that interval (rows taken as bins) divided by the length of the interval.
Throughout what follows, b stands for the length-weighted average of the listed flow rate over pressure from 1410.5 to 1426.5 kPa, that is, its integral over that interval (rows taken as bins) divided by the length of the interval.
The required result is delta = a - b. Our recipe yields 29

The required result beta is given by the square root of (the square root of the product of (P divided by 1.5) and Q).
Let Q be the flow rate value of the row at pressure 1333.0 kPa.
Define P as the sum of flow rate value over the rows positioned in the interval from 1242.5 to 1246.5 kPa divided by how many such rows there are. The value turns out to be 7.3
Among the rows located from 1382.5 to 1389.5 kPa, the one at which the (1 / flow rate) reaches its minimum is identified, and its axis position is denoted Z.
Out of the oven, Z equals 1389.0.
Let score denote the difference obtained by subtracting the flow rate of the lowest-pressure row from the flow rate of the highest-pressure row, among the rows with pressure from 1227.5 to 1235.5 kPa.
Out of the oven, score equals 10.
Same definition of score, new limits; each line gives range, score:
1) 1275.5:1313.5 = -2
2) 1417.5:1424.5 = -7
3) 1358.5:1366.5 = 5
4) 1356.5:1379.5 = -6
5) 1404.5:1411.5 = -6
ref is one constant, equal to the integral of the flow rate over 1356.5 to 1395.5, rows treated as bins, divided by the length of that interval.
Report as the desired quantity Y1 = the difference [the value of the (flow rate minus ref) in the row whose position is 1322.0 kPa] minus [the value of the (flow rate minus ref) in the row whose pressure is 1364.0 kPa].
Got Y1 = 20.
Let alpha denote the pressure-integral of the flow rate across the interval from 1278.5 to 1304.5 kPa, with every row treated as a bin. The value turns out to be 1841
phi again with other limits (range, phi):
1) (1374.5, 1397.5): 48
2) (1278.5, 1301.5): 70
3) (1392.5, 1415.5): 52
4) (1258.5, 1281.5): 67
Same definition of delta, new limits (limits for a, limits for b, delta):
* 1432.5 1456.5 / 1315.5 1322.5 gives -35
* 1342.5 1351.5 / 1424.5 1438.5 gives 31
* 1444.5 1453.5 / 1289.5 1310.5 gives -26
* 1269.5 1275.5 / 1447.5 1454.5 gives 22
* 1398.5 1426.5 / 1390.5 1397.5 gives -8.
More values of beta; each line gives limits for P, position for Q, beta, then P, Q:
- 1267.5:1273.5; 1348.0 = 7.2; 67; 61.52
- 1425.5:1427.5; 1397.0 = 5.7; 29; 53.47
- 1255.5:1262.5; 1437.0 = 6.0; 64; 30.39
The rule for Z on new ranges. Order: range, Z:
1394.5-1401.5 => 1401.0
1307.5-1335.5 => 1319.0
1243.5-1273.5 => 1252.0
